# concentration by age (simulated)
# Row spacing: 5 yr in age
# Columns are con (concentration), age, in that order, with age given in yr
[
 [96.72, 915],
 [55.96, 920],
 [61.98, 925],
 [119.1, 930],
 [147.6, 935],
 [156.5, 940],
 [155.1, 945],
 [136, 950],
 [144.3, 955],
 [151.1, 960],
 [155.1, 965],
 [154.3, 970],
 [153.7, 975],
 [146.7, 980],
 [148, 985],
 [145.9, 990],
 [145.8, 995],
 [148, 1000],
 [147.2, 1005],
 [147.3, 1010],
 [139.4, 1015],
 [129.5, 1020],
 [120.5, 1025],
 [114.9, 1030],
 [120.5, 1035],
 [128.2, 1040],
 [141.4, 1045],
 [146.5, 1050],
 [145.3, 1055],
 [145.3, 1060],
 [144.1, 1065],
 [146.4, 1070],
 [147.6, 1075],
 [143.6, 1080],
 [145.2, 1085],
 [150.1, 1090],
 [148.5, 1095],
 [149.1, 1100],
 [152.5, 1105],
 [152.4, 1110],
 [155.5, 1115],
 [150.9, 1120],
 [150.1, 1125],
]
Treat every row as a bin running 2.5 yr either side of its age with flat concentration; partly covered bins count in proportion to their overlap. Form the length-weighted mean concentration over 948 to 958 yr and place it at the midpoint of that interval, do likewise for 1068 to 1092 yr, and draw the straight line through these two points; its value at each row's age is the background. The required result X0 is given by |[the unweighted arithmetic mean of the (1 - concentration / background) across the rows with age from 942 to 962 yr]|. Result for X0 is 0.041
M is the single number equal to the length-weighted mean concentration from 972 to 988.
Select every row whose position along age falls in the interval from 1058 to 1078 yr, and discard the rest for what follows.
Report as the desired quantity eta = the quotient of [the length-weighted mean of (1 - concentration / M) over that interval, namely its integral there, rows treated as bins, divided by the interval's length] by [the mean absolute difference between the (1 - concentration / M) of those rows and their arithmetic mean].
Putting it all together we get 3.2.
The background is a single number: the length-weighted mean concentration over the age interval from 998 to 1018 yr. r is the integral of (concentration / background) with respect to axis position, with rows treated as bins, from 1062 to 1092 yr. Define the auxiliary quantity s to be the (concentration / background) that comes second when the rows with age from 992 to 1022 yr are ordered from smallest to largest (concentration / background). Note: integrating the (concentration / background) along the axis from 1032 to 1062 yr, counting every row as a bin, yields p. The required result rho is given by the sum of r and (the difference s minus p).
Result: 3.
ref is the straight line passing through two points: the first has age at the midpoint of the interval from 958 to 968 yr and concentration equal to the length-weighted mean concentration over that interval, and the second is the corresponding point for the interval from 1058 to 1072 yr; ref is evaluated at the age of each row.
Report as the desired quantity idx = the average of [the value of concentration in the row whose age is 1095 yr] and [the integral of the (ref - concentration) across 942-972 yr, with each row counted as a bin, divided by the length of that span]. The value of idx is 76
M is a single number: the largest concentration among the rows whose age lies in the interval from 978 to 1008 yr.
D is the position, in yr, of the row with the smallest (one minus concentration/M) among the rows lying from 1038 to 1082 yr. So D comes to 1075 yr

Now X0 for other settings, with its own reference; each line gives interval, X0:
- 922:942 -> 0.134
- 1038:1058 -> 0.033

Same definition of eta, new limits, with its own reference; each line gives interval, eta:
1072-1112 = 0.4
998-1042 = 1.5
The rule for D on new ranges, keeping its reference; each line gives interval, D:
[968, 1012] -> 970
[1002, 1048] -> 1010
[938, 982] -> 940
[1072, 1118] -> 1115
